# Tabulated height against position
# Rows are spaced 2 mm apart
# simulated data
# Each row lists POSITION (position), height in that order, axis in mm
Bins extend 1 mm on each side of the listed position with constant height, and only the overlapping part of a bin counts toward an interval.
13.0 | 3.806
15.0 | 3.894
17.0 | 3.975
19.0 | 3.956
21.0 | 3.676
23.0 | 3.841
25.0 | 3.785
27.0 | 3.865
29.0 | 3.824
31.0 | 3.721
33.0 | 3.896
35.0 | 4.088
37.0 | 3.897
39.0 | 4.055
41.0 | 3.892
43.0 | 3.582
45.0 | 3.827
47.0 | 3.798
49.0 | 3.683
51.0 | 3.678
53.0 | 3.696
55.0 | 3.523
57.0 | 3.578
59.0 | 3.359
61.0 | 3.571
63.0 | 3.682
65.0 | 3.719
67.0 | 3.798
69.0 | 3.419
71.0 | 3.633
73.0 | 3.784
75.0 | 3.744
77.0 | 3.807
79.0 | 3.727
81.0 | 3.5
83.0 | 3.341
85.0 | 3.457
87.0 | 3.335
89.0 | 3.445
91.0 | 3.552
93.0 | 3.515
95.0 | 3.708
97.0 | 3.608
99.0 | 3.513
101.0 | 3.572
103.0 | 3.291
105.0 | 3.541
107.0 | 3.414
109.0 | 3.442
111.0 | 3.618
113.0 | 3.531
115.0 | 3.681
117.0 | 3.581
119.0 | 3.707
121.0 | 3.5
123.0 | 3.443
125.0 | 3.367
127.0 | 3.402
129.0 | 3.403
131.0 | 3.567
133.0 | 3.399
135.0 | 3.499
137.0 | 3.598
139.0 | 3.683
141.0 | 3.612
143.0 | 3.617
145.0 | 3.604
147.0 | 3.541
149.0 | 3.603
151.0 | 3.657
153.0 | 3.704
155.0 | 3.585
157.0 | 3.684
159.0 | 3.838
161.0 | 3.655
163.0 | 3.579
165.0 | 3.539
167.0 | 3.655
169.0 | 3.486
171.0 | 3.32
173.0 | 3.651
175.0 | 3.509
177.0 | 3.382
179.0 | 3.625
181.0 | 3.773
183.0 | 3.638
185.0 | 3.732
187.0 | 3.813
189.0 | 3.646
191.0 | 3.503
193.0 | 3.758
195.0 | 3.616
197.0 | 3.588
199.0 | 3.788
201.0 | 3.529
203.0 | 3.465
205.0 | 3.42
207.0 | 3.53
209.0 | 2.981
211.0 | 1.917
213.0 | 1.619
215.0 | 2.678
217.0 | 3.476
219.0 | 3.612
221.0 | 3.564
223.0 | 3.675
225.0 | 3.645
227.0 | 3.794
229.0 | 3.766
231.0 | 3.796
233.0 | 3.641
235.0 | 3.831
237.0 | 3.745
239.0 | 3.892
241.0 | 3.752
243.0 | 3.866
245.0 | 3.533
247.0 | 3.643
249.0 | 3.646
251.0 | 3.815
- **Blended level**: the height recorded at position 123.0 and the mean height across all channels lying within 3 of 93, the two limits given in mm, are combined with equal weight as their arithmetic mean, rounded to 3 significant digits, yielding 3.52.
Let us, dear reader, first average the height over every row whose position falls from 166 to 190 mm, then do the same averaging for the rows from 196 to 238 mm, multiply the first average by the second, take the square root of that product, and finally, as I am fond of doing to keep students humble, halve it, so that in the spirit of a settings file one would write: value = 1.75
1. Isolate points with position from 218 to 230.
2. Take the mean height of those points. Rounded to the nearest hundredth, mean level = 3.68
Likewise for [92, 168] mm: 3.56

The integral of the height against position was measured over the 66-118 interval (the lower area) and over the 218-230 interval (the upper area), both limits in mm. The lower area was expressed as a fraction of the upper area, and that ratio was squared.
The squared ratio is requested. 17.6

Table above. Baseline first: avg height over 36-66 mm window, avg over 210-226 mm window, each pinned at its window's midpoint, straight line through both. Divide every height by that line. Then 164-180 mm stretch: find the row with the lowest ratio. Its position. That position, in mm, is 171.0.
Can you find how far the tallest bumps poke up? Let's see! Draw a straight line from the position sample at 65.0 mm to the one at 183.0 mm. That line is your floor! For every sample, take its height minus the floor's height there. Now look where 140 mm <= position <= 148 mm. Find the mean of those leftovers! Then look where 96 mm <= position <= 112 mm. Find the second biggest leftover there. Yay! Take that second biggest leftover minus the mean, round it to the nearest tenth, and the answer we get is 0.0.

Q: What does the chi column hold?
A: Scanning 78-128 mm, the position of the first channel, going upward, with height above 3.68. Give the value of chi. 79.0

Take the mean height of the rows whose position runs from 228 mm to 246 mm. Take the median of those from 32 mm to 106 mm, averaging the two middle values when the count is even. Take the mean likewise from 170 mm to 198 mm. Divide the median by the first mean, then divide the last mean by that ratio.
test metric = 3.74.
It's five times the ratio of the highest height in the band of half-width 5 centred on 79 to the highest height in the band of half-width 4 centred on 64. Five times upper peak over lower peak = 5.01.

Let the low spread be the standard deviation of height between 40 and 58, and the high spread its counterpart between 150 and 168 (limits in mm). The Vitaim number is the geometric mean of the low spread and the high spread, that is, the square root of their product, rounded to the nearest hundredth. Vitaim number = 0.10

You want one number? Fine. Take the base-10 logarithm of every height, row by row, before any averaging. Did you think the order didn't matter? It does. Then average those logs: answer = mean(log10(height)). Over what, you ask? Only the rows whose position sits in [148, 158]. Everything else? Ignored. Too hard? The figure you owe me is 0.562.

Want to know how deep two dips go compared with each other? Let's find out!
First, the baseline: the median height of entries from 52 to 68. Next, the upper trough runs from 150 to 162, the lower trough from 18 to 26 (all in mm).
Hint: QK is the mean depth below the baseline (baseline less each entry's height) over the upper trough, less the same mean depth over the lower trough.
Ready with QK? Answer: 0.1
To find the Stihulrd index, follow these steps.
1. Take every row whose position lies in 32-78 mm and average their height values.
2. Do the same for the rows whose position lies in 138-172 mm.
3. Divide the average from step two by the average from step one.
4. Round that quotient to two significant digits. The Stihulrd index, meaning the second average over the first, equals 0.97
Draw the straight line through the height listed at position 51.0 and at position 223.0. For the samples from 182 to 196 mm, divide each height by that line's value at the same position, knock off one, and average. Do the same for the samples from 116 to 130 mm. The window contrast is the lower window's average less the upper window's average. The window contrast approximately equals -0.051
